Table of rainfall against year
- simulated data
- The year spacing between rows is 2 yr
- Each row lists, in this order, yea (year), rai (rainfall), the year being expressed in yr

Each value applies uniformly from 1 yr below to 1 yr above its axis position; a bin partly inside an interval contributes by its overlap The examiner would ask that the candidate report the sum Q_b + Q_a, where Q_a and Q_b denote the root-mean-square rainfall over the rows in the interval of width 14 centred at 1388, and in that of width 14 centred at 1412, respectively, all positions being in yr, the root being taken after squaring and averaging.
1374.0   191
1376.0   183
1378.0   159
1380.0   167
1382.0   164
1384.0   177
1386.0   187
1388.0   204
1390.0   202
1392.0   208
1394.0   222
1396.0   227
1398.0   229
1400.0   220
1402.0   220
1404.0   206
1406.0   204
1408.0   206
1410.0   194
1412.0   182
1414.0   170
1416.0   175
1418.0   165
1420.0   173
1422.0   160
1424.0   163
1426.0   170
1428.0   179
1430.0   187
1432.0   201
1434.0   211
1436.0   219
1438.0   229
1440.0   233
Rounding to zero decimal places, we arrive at 381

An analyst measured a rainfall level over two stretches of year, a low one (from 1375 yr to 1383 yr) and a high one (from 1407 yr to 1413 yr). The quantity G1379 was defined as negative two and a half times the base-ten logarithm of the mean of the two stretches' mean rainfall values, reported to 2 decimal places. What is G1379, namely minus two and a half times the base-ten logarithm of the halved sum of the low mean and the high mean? -5.64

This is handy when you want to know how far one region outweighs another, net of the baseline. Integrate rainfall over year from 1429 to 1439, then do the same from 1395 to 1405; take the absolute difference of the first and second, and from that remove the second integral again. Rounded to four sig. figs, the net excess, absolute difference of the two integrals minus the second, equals -2094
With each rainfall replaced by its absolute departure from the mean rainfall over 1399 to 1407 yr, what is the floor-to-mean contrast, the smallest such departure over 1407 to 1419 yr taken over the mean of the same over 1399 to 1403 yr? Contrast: 0.87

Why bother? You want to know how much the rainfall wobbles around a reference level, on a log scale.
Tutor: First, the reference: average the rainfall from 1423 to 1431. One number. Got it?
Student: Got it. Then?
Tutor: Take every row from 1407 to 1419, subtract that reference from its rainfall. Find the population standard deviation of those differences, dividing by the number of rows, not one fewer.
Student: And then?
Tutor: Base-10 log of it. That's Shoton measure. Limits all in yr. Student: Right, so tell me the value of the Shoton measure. 1.15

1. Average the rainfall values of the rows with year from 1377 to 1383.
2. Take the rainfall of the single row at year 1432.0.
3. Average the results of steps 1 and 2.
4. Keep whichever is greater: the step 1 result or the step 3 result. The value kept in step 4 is 182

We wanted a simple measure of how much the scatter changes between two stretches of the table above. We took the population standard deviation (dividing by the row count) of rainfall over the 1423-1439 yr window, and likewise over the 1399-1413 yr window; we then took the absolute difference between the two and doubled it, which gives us 20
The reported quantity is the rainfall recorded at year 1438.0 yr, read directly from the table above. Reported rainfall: 229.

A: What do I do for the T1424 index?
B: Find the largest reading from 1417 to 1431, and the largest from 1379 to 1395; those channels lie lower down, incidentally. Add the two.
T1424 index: 409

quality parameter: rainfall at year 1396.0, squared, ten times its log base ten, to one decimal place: 47.1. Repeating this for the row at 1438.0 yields 47.2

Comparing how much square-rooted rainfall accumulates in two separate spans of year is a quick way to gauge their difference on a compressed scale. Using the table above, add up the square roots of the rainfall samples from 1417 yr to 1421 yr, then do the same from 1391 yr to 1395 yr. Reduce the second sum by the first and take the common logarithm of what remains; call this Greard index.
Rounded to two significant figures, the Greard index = 0.52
